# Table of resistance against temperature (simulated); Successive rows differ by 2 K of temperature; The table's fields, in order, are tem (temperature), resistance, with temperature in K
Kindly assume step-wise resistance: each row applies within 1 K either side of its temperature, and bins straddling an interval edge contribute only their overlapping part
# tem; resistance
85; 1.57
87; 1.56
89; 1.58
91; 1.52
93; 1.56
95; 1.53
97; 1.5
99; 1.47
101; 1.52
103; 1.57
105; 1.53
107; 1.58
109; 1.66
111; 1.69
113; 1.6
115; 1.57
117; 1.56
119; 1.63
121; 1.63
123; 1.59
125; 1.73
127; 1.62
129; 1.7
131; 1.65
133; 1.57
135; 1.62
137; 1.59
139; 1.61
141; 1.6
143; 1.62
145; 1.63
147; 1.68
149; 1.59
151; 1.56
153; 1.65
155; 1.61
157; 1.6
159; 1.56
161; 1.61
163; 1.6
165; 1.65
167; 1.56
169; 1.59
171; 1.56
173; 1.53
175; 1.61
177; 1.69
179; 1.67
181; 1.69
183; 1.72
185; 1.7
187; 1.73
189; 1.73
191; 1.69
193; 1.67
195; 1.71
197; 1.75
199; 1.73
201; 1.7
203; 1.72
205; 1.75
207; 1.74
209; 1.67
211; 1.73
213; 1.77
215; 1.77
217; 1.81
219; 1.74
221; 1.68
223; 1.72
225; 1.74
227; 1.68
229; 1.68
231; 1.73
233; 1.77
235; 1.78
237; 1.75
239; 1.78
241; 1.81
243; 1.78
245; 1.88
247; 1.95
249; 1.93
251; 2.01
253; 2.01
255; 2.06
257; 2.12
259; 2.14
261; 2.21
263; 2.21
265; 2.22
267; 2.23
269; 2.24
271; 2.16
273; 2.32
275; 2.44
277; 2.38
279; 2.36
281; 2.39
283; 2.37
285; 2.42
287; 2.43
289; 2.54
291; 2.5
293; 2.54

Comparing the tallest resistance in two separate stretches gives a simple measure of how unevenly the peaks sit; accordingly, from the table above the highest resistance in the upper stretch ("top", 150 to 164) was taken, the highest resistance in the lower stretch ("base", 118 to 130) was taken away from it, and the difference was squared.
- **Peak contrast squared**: 0.01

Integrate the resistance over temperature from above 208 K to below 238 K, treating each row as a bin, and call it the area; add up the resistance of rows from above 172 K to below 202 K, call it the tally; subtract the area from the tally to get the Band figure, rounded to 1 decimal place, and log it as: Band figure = -26.7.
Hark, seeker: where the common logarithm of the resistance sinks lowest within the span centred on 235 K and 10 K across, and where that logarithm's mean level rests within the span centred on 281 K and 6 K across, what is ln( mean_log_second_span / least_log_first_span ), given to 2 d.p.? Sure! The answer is 0.46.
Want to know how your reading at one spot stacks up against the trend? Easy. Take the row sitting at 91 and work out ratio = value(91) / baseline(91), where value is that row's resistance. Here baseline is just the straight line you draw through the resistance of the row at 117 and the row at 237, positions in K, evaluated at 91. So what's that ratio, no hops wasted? 1.00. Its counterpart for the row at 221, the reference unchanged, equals 0.97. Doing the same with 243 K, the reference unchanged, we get 1.01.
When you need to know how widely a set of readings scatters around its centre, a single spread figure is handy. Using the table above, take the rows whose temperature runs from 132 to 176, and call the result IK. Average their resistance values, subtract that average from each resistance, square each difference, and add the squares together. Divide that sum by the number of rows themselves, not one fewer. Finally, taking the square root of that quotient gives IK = 0.03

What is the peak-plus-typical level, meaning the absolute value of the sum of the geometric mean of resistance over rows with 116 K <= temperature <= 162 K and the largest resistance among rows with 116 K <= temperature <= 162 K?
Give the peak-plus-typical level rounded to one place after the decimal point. 3.3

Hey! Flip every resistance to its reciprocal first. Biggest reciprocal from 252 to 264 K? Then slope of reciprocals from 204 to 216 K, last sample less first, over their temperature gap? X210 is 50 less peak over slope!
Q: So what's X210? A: 821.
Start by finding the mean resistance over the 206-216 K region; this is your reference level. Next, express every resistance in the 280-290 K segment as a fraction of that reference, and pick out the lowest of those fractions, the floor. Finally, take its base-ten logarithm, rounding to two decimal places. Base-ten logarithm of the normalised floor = 0.14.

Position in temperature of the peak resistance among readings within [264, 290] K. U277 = 289 K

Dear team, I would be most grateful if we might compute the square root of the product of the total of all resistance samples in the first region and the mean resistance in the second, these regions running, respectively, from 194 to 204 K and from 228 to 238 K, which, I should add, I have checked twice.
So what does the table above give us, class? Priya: 3.9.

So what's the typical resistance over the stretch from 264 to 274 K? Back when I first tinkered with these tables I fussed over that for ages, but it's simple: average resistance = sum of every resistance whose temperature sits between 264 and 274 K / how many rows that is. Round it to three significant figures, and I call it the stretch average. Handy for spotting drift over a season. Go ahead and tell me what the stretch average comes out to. 2.23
